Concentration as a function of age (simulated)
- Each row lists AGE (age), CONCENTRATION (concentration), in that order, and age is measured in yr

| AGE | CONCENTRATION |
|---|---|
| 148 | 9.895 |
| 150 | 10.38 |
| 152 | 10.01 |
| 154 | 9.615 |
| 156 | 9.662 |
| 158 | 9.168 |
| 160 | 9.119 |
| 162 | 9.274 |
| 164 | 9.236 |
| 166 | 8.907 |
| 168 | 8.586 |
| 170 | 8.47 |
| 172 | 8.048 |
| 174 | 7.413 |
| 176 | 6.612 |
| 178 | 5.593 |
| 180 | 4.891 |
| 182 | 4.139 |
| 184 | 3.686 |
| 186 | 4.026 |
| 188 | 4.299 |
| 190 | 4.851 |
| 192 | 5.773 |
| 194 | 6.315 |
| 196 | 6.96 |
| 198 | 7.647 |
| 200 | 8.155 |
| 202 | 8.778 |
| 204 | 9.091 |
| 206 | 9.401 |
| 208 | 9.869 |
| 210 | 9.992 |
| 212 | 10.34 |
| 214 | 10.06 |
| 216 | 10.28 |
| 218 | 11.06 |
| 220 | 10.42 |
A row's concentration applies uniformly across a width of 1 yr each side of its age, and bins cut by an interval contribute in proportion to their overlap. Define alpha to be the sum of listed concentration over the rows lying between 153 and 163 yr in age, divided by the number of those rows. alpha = 9.4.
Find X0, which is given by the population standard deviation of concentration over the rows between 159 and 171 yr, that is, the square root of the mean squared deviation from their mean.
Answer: 0.3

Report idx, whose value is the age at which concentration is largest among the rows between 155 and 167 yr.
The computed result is 156 yr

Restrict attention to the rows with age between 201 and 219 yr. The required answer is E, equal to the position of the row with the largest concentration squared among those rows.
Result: 218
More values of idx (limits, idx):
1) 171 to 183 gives 172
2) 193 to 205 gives 204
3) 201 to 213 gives 212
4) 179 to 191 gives 180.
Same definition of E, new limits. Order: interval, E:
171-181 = 172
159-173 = 162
